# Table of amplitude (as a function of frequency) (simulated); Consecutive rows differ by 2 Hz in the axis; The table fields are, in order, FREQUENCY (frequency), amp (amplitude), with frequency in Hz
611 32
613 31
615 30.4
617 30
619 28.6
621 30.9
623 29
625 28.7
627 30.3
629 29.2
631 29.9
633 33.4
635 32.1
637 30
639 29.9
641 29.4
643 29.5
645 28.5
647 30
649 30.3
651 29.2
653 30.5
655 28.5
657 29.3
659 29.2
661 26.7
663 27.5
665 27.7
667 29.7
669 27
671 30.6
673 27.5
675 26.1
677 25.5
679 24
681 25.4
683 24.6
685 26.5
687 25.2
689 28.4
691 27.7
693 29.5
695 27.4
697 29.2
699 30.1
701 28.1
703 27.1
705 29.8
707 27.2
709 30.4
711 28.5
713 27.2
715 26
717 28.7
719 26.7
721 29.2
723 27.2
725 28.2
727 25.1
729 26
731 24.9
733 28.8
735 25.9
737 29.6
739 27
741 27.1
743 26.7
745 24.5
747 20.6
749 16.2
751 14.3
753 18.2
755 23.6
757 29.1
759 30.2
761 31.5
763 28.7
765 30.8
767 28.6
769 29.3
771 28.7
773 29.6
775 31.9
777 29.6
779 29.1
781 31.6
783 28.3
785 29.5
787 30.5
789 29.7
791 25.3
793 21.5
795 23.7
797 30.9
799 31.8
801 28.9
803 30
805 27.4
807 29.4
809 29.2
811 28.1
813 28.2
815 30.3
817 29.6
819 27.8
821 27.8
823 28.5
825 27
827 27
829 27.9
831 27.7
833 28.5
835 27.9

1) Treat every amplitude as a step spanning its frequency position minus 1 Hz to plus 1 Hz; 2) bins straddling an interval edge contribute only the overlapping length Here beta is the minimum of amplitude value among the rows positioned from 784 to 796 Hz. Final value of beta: 21.5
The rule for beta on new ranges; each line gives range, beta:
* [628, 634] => 29.2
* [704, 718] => 26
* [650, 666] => 26.7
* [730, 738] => 24.9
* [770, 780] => 28.7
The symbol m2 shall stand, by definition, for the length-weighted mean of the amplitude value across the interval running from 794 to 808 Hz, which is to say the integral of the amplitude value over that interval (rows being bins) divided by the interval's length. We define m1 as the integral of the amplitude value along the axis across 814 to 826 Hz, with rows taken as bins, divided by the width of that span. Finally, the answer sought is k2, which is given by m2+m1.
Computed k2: 57.4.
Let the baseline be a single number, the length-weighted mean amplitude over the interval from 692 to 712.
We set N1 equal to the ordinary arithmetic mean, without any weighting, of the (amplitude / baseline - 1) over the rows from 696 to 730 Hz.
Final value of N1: -0.028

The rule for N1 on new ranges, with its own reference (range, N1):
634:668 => 0.020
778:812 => -0.007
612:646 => 0.046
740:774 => -0.104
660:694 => -0.059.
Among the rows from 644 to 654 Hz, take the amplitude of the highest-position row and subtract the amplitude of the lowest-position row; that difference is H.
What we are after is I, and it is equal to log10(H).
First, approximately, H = 2.0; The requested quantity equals 0.3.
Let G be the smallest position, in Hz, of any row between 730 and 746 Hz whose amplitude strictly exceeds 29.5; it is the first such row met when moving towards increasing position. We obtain 737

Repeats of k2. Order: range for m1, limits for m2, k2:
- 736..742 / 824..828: 54.9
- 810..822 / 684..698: 56.3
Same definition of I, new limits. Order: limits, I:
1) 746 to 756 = 0.5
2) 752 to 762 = 1.1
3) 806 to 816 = 0.0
